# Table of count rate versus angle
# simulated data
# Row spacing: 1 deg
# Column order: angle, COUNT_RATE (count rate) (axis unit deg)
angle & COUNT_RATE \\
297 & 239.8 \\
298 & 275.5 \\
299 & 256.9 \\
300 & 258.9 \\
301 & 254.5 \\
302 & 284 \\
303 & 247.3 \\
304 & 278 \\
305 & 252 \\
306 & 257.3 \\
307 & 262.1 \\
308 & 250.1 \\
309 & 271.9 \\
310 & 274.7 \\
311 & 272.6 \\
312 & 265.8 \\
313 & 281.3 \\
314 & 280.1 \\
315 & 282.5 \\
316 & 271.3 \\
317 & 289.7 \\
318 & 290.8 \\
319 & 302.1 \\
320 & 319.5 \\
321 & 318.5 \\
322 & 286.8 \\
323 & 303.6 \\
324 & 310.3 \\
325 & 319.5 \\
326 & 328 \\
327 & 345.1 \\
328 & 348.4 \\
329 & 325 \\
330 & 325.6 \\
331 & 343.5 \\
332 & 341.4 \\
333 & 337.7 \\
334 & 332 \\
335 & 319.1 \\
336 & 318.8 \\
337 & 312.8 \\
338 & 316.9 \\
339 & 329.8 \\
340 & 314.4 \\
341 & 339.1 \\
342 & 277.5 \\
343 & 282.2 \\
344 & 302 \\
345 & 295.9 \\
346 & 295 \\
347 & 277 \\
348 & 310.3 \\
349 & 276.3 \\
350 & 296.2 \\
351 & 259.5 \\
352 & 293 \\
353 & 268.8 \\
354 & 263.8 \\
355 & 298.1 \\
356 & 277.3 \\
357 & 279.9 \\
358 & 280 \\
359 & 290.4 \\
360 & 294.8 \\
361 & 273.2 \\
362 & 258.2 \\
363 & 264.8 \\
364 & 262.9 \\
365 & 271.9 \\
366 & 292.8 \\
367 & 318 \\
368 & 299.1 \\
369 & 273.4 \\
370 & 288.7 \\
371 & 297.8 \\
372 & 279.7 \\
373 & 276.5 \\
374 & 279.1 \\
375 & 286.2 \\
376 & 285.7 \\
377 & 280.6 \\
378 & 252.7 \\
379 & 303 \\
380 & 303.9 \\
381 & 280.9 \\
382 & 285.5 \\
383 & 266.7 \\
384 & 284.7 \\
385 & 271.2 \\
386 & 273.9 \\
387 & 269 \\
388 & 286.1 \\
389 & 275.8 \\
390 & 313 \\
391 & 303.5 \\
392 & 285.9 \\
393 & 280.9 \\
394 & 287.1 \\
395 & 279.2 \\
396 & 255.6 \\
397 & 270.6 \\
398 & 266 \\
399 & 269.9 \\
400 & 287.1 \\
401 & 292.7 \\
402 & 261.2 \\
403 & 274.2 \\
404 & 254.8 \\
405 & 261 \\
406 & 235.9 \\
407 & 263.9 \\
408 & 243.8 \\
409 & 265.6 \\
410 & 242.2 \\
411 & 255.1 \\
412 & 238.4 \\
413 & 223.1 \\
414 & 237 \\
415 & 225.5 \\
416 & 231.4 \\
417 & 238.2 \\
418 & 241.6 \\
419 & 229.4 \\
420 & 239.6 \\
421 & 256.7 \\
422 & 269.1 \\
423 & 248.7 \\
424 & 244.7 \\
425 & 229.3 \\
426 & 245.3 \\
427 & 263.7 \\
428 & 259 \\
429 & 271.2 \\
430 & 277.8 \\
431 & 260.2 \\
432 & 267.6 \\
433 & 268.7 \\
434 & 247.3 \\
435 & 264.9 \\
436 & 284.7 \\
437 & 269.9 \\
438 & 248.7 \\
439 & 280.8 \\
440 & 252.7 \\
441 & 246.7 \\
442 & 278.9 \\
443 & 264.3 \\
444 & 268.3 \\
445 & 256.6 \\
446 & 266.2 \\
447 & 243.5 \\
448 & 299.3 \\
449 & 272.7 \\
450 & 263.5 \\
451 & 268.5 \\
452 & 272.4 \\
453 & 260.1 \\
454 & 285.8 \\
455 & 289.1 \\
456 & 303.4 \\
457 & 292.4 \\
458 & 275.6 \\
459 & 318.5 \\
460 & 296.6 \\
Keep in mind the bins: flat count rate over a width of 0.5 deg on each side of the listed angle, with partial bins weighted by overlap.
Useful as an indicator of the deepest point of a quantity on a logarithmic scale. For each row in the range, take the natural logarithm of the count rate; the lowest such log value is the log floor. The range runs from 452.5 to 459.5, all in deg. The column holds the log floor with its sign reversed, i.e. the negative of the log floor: -5.56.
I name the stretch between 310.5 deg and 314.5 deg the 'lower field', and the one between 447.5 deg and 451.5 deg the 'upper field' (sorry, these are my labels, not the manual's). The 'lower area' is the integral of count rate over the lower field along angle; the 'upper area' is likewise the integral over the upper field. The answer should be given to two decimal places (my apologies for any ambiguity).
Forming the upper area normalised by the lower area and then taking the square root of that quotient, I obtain 1.00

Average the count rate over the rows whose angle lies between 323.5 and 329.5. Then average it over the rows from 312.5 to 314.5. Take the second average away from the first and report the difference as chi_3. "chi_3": 49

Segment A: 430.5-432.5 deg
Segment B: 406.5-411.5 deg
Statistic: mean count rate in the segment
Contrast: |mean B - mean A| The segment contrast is 10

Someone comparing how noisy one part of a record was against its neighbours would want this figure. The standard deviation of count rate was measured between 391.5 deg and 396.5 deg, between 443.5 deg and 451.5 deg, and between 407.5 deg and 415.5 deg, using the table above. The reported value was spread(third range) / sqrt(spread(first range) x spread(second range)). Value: 1.0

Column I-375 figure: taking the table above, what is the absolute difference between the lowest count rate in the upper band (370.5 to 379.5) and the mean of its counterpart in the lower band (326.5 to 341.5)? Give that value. 77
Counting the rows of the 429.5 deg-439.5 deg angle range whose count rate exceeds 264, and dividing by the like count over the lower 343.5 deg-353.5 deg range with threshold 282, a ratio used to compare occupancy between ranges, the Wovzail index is 1.2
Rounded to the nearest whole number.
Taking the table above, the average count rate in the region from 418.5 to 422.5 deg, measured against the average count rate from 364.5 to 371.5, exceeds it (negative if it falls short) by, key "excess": -43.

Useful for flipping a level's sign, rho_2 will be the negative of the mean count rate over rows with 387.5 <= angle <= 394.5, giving -290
